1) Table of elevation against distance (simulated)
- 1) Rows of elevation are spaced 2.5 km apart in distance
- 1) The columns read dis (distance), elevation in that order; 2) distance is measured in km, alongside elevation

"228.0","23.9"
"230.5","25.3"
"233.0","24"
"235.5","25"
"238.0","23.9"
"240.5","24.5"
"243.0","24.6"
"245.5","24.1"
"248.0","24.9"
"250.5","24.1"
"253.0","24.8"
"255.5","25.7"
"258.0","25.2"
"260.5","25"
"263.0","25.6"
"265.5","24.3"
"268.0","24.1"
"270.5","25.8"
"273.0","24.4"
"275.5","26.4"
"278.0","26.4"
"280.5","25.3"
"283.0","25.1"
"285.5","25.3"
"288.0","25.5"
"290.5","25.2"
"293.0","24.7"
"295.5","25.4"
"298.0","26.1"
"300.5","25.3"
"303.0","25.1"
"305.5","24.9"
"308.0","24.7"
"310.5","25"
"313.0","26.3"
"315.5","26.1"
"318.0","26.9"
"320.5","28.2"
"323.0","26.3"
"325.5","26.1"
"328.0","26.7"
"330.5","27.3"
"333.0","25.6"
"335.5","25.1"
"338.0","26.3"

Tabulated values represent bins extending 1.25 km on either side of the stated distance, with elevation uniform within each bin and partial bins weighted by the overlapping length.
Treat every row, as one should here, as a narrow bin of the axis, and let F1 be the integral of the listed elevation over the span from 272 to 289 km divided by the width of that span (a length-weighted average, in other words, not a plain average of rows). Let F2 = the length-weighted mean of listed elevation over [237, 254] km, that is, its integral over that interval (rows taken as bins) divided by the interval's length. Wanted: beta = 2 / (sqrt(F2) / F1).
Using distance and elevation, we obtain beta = 10.3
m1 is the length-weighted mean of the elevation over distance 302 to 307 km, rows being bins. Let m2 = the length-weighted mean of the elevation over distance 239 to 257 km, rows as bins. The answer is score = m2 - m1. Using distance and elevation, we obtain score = -0.3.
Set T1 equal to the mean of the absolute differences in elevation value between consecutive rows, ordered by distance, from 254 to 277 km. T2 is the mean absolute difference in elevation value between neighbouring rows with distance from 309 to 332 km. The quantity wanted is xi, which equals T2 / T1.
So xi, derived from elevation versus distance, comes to 0.87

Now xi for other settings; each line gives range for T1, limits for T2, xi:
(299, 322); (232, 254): 1.24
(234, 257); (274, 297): 0.58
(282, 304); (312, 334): 2.03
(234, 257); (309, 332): 1.25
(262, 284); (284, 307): 0.46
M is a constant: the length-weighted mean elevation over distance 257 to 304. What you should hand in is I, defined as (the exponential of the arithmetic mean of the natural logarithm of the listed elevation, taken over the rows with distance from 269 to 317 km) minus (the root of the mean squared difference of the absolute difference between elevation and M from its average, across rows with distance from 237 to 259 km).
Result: 25.0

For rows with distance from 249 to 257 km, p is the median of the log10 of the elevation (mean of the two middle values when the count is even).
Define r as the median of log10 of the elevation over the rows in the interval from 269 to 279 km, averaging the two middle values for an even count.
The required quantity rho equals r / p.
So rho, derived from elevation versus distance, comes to 1.02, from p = 1.394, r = 1.42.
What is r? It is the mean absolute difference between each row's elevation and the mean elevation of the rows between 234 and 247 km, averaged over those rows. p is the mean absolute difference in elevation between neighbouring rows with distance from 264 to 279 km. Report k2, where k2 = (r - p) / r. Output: -2.2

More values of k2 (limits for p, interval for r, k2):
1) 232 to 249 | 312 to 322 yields 0.0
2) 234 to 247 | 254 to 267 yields -0.4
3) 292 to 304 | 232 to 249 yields -0.6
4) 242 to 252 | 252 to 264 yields -1.2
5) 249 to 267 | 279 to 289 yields -6.0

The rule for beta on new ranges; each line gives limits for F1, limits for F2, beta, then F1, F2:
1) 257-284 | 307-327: 9.9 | 25.2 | 26.2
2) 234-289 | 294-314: 9.9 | 25.0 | 25.3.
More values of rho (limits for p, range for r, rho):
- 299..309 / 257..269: 1.00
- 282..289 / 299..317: 1.00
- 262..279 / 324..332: 1.01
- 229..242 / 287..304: 1.01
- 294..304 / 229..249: 0.99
